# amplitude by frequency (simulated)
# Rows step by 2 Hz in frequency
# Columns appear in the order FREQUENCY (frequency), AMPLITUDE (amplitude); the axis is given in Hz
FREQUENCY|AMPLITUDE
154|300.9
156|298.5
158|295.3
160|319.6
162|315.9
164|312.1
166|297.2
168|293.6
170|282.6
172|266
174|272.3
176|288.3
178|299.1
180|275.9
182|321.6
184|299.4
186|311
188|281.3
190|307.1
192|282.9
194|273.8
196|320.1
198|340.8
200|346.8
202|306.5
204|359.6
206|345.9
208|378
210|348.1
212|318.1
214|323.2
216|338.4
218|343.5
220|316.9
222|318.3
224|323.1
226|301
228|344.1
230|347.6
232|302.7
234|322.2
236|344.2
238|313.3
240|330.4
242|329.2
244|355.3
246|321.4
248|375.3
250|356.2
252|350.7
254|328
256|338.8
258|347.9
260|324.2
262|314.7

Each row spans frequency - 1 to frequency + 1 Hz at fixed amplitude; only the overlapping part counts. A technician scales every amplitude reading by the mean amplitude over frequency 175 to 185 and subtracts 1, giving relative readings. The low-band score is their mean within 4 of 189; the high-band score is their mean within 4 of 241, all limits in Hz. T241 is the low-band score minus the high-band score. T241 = -0.12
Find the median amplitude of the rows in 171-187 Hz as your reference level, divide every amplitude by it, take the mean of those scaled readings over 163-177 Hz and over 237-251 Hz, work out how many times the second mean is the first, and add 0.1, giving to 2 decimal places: 1.28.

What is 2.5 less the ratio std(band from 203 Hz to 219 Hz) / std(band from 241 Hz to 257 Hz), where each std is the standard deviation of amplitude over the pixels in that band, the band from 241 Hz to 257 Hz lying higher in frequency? 1.45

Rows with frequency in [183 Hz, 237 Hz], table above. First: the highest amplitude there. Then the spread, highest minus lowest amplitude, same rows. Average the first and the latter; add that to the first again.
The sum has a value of 619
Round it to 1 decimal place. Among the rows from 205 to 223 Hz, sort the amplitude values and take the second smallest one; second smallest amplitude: 318.1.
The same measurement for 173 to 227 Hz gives 273.8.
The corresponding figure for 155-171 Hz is 293.6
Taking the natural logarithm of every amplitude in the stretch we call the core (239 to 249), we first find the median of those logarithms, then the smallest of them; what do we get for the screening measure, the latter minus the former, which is -0.03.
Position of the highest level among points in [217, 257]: 248 Hz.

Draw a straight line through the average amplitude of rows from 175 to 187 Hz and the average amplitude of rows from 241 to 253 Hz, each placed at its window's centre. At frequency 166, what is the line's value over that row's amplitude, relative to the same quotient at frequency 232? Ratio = 0.87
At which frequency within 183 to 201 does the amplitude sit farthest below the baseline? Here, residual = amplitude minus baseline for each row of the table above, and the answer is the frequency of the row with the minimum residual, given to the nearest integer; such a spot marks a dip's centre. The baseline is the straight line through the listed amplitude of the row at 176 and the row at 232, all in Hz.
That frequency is 194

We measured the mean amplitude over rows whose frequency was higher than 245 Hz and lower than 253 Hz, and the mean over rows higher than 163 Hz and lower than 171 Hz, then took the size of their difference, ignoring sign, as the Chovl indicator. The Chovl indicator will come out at 55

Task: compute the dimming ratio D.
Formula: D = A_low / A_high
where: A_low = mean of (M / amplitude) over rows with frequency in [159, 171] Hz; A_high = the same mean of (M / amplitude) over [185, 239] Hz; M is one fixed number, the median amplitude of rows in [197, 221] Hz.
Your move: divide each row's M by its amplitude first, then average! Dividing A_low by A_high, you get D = 1.06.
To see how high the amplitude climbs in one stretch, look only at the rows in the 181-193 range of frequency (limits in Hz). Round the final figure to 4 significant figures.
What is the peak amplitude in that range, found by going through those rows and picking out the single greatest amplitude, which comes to 321.6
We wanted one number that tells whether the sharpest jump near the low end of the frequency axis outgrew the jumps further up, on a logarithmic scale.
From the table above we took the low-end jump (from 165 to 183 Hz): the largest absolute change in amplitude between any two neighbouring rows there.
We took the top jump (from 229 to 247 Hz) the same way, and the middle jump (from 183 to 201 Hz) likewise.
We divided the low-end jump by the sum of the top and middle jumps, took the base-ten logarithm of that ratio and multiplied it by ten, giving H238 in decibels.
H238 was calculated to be -3.0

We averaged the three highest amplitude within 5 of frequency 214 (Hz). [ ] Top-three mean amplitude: 343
